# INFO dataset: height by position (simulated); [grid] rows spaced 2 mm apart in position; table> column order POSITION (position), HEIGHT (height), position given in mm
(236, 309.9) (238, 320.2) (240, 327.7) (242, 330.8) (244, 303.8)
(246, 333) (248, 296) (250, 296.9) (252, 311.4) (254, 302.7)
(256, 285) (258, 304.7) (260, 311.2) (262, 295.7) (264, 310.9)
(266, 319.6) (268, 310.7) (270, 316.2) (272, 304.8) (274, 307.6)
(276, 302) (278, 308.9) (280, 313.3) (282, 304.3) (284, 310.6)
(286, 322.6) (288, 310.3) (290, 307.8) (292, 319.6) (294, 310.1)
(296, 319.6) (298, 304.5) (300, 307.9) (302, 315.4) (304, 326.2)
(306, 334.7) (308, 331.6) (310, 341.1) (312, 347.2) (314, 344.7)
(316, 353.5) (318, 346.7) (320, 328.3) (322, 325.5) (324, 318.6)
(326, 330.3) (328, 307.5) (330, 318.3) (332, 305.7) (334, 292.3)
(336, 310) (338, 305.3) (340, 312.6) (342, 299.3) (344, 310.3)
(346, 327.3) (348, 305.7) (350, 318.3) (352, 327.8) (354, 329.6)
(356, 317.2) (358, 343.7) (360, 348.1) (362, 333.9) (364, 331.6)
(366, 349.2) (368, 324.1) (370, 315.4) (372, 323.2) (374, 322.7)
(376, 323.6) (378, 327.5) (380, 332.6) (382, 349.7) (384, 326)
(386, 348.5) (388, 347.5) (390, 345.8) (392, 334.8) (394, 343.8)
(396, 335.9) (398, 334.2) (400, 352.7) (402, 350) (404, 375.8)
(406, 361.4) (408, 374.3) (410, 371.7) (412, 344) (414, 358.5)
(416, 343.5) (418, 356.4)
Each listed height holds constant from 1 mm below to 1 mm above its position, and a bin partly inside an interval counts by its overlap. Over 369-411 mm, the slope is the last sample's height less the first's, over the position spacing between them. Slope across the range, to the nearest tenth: 1.4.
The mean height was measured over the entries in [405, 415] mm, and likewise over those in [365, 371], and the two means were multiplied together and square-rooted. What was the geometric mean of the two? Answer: 345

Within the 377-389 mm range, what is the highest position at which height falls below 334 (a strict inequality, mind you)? 384 mm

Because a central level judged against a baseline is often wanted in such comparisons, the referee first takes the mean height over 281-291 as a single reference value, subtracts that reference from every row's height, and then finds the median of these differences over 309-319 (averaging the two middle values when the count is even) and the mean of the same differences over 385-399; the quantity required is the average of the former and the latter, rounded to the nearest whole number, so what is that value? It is 33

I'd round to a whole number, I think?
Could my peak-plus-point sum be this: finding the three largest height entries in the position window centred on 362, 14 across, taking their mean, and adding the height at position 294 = 657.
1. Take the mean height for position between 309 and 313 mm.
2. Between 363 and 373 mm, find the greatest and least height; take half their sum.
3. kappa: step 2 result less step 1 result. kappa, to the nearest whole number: -12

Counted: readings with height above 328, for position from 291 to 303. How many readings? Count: 0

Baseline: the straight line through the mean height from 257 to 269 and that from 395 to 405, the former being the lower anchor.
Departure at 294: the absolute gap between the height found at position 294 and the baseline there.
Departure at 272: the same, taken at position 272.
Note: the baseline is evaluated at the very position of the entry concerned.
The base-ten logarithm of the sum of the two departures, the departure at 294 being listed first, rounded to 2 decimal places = 1.17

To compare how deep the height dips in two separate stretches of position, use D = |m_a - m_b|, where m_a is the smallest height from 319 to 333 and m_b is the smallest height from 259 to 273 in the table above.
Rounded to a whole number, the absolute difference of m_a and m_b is 10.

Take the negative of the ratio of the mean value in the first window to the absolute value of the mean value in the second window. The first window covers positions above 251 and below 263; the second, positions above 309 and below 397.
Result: -0.92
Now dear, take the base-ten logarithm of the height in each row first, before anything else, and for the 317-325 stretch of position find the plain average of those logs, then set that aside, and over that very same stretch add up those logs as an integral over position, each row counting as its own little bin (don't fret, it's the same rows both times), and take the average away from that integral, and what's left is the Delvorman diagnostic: 17.6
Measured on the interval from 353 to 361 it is 17.7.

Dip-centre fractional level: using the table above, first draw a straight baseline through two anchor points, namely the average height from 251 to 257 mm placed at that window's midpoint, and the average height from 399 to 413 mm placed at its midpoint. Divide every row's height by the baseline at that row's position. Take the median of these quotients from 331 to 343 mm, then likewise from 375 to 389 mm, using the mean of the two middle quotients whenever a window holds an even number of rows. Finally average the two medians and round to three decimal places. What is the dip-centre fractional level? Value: 0.933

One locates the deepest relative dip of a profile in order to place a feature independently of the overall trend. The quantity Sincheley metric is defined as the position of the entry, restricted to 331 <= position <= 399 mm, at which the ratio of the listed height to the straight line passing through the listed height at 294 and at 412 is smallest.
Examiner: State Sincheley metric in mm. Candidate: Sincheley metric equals 334 mm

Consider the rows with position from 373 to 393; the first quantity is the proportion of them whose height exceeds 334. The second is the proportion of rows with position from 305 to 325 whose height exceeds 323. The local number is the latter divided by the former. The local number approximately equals 1.80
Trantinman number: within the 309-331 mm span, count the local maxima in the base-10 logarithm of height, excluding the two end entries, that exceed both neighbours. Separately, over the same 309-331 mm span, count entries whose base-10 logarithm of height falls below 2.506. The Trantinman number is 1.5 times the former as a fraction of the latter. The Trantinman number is 1.5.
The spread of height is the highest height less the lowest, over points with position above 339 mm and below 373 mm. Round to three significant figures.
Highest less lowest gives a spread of 49.9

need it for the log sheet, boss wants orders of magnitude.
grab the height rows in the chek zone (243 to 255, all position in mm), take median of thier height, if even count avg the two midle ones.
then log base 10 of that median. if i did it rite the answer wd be 2.48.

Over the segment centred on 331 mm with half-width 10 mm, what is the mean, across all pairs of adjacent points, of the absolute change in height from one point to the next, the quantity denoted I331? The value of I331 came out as 12.0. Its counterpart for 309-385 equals 11.1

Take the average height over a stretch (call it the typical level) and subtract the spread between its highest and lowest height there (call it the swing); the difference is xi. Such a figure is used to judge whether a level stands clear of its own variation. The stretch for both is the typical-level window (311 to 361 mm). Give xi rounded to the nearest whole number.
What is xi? 262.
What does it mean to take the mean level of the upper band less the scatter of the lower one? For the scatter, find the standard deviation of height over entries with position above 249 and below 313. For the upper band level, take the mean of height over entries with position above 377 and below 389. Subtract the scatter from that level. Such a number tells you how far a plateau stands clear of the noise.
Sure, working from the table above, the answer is 326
